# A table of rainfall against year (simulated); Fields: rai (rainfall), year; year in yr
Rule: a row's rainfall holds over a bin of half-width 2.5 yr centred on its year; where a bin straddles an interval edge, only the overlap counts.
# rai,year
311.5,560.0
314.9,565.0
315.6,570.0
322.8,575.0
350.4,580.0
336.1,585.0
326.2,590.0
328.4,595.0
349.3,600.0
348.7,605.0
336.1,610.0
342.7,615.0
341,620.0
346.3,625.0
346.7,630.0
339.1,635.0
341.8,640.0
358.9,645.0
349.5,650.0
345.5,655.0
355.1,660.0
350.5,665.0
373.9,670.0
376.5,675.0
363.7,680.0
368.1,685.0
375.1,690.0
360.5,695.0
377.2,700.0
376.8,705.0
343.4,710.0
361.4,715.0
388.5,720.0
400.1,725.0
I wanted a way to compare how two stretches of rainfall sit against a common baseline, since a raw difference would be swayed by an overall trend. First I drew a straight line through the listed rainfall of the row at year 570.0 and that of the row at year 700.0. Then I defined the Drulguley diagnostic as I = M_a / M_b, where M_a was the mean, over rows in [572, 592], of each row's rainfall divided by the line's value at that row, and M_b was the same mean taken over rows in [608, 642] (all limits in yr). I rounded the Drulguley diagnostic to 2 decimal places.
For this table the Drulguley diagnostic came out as 1.04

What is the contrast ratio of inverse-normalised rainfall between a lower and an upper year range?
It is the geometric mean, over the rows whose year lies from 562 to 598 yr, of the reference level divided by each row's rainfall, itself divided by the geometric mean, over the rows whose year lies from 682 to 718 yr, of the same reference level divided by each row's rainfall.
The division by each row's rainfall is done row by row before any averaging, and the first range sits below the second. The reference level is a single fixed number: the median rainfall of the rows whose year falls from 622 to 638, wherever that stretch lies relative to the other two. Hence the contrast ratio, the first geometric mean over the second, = 1.117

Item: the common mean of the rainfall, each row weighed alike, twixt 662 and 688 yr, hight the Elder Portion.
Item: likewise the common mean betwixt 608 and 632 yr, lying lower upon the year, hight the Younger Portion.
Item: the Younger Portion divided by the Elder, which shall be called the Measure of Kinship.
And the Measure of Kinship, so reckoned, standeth 0.93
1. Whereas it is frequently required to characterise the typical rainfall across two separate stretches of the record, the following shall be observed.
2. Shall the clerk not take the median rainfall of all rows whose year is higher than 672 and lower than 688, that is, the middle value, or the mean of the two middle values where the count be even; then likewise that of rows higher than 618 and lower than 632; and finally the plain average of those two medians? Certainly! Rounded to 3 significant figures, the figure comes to 357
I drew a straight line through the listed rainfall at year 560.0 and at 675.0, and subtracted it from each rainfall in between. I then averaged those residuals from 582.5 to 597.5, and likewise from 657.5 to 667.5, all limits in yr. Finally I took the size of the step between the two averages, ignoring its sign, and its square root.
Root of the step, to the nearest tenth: 4.3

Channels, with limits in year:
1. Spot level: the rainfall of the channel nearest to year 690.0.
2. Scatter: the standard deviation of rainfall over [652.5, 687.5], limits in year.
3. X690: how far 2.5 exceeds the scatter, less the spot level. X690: -384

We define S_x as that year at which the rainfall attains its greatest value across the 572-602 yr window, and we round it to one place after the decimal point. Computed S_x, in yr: 580.0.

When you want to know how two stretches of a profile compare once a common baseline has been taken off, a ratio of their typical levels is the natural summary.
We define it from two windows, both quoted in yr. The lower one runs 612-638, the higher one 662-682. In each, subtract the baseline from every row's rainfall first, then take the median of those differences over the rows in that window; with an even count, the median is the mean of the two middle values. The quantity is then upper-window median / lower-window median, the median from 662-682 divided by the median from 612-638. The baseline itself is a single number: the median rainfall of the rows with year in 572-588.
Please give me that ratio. 5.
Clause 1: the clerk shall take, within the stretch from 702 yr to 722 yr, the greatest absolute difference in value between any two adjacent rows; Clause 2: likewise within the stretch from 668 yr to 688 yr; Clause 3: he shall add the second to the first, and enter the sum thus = 46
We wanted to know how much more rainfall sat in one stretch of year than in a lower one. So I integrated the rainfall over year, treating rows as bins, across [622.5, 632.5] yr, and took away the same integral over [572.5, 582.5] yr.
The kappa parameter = 99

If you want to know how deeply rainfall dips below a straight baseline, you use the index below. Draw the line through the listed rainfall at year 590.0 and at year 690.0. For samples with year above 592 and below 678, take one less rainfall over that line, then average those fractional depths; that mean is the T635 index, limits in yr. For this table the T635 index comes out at -0.002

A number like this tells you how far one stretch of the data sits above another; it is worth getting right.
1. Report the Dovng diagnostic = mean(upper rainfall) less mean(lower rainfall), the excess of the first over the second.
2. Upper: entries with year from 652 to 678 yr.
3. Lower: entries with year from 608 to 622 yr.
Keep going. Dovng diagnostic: 20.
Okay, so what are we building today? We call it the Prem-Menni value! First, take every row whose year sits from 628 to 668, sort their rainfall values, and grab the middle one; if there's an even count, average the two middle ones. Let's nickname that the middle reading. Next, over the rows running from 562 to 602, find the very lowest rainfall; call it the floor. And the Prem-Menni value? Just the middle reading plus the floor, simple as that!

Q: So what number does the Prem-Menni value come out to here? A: 663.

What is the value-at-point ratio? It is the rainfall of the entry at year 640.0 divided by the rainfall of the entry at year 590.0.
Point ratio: 1.05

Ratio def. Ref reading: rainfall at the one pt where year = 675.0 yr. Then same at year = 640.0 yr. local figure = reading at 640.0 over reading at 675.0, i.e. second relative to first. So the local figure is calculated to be 0.91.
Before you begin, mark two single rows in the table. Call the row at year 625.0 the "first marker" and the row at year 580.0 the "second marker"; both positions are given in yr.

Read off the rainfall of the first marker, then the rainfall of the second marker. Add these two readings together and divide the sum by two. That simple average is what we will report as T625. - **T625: 348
